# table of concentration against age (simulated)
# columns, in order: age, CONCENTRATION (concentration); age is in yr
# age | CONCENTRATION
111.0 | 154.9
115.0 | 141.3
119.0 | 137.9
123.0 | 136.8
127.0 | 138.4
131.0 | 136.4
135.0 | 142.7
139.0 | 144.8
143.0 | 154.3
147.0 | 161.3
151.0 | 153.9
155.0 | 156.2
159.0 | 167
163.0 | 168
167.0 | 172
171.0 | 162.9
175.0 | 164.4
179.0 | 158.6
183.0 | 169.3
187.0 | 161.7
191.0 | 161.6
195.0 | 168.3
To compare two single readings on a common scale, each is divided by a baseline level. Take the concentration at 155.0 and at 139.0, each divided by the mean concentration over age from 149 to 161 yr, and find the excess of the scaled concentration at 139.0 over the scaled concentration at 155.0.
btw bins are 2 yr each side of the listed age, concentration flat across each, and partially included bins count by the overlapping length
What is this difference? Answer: -0.07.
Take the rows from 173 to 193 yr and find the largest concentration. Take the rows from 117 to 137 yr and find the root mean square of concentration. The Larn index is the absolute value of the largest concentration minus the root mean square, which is 31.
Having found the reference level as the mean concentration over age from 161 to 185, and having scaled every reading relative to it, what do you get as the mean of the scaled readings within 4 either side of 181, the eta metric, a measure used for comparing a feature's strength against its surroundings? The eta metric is 0.99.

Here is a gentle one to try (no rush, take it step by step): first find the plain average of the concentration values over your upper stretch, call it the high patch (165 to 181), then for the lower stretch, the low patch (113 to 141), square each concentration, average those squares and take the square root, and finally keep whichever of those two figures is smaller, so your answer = 139.8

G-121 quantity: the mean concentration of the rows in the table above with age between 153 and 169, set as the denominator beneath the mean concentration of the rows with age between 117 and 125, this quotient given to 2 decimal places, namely 0.83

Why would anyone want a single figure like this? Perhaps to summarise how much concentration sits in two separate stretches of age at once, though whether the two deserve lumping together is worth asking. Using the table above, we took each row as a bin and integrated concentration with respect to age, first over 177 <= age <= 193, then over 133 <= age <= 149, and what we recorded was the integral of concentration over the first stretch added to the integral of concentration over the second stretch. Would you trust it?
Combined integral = 5017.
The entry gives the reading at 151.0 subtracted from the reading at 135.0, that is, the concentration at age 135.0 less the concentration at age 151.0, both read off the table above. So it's -11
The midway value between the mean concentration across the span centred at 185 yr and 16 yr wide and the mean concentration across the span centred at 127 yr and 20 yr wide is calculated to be 151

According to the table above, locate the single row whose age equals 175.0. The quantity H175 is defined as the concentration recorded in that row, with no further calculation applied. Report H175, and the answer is 164.4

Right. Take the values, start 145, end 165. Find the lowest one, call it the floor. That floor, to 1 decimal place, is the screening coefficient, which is 153.9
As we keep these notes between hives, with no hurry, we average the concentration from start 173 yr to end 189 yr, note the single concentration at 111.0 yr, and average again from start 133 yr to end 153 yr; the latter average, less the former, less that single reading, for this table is -167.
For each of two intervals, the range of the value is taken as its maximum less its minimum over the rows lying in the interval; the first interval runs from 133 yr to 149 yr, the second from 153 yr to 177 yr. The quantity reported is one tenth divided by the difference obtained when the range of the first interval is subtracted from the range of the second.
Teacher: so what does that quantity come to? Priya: -0.036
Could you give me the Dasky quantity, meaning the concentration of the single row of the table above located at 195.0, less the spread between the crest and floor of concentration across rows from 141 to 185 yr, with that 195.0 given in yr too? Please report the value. 150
